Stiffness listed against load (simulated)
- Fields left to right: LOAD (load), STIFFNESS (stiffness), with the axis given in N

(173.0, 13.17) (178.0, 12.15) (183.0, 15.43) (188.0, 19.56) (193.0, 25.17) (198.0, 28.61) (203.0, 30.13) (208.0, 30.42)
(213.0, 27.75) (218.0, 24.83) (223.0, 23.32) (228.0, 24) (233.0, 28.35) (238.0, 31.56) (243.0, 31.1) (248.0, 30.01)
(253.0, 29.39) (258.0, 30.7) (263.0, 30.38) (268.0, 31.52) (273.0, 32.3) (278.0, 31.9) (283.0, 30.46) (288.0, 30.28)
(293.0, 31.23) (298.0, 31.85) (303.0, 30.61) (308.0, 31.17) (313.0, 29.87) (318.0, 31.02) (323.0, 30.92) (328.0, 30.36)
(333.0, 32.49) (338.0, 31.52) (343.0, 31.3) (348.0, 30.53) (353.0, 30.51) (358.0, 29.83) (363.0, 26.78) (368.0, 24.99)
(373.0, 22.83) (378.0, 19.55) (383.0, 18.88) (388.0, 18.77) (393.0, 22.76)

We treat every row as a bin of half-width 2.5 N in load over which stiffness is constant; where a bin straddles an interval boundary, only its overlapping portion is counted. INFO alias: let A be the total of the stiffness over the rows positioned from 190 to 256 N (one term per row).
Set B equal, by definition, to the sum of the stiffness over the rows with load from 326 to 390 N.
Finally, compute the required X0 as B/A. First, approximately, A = 365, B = 348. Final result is 0.96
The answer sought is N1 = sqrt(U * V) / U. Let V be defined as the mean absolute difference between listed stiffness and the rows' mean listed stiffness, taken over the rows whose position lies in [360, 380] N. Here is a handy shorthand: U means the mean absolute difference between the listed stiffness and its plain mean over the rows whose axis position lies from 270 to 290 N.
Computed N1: 1.6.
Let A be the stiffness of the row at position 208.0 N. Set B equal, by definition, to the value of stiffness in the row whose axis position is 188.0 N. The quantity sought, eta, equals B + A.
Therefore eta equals 50.0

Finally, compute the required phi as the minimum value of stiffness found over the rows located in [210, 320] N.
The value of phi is 23.32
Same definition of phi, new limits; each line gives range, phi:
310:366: 26.78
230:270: 28.35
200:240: 23.32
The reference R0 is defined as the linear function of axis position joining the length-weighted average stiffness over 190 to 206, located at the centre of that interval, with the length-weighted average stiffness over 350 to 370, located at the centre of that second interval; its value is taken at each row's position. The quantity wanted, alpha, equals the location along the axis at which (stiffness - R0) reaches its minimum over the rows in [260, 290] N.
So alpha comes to 288.0 N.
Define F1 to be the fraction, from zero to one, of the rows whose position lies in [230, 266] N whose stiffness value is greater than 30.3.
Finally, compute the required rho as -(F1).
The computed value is -0.57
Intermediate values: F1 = 0.57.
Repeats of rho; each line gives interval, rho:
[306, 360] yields -0.82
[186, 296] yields -0.45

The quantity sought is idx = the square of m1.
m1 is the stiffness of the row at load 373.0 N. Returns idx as 521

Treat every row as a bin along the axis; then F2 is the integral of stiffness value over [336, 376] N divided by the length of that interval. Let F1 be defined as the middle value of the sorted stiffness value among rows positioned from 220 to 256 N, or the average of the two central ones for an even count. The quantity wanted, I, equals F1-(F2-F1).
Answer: 30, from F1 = 29.4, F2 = 28.4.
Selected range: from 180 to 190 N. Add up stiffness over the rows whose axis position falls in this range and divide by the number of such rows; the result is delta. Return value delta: 17.5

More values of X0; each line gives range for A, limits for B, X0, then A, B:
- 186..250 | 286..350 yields 1.14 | 355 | 403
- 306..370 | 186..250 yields 0.91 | 391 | 355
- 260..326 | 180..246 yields 0.84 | 404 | 340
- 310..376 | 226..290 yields 1.02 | 383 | 392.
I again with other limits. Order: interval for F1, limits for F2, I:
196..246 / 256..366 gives 26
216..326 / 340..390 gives 36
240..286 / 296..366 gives 31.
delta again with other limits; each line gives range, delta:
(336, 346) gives 31.4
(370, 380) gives 21.2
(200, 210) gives 30.3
